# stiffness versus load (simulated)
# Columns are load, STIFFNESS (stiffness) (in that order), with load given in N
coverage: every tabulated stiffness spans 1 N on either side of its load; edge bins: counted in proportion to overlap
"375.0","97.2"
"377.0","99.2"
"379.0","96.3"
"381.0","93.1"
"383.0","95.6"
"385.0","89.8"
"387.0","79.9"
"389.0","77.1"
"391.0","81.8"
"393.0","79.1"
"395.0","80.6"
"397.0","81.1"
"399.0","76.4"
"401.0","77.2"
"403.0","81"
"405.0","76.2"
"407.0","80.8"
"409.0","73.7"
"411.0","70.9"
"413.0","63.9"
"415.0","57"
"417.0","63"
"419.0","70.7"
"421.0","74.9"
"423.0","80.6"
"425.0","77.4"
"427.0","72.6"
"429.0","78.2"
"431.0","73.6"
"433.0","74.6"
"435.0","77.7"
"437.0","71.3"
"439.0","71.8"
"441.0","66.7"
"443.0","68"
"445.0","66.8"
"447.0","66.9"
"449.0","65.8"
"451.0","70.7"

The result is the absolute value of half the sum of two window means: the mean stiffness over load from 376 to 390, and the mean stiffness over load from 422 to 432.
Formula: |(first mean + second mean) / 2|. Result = 83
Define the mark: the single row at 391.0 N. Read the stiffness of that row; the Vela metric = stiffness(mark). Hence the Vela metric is 81.8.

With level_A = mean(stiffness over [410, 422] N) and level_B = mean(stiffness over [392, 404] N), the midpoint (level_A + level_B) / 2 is 73.0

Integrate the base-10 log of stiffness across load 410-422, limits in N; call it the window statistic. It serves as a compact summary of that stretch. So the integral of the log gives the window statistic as 21.9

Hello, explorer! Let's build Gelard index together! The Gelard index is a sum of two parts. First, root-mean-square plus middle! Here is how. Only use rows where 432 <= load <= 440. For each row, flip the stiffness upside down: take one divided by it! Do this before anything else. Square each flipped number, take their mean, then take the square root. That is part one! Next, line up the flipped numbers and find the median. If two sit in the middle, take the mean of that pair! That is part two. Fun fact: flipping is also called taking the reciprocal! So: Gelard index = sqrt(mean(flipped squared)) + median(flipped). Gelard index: 0.0272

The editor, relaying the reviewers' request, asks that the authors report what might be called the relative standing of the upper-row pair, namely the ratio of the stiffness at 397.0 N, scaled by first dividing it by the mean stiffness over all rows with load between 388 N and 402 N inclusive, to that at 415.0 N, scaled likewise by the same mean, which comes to 1.42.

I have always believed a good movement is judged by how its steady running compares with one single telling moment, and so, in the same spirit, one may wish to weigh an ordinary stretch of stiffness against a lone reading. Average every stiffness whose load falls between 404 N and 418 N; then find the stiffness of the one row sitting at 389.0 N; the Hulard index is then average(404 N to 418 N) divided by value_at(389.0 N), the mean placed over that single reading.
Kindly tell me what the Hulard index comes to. 0.90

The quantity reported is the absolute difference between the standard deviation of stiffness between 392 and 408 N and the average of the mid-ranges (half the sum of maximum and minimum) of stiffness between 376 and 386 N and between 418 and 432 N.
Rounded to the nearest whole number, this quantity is 83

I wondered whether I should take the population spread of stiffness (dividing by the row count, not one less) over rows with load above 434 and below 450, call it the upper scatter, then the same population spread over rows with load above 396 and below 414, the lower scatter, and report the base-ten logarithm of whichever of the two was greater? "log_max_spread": 0.72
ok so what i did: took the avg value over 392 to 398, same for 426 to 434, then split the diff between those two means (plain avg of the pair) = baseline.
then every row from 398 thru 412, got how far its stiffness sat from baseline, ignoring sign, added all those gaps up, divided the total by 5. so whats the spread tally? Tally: 4.0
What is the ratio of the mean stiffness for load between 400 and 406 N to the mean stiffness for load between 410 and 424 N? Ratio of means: 1.14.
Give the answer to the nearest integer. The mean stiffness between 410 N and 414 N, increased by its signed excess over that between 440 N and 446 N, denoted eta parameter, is 68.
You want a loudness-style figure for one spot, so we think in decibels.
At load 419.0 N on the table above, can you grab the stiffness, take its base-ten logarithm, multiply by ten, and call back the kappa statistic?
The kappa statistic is 18.5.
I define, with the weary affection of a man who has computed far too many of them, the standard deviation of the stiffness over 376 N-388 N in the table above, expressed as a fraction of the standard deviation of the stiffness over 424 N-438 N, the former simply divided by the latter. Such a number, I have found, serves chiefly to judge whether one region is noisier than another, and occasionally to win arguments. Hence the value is 2.5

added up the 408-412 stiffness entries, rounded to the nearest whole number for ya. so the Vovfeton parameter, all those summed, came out 145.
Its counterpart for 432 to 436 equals 152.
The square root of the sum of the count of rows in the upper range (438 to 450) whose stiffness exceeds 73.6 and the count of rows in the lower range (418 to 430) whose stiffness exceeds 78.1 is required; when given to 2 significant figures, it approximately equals 1.4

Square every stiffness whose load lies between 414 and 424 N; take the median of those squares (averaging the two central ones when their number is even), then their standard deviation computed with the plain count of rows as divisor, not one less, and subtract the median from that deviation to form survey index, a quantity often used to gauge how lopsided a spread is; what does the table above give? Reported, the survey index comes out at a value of -3845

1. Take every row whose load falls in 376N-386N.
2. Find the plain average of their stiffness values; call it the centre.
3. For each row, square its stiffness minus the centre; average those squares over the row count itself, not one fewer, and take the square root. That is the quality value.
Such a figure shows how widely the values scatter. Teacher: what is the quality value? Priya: 3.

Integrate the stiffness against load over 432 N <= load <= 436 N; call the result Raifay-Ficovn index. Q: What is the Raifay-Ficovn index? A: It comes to 305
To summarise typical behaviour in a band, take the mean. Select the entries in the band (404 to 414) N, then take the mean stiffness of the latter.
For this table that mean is 73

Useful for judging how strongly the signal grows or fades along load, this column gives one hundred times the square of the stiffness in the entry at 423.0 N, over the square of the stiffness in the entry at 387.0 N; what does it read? 102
